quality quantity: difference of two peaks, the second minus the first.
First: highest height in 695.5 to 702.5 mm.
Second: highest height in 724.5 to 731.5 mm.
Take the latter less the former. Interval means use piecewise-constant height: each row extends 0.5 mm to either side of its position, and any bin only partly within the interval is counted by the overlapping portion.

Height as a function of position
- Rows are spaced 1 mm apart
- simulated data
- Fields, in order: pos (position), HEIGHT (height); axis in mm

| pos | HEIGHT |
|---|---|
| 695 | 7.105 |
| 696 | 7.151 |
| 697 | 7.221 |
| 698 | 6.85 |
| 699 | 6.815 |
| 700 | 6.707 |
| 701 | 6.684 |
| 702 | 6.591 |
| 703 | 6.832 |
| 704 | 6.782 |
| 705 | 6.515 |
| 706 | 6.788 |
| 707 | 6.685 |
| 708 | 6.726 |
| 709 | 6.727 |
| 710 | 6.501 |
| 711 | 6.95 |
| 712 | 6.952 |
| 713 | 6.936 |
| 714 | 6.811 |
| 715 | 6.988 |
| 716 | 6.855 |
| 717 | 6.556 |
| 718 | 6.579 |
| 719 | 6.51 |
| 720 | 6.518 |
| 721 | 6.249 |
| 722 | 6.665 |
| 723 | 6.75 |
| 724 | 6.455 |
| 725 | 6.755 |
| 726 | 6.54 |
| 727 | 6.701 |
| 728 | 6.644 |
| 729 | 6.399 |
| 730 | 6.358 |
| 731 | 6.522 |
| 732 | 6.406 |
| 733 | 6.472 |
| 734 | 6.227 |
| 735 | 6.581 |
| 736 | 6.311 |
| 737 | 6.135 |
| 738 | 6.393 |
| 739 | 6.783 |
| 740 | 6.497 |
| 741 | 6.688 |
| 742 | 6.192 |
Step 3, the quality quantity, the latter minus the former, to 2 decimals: -0.47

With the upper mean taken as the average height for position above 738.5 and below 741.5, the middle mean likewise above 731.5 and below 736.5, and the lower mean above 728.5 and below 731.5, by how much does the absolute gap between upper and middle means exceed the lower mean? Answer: -6.17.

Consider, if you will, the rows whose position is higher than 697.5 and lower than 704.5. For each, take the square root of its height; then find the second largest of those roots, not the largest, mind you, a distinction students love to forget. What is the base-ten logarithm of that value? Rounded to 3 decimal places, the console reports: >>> 0.417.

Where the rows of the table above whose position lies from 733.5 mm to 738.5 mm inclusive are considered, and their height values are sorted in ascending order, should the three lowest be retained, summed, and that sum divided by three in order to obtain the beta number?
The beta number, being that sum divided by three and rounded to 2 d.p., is 6.22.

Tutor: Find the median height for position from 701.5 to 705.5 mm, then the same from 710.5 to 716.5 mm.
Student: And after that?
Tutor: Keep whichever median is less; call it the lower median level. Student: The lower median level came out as 6.69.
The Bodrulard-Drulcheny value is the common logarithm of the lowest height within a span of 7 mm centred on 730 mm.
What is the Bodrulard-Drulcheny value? 0.803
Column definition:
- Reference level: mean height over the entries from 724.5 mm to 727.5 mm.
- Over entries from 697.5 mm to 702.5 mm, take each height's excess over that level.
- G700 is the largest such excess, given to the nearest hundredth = 0.18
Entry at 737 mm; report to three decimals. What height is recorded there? 6.135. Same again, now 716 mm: 6.855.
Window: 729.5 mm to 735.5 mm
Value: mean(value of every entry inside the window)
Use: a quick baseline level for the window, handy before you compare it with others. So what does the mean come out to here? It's 6.43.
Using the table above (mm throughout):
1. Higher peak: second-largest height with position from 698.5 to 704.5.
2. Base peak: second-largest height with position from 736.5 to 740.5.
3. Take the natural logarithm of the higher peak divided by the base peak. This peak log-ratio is 0.048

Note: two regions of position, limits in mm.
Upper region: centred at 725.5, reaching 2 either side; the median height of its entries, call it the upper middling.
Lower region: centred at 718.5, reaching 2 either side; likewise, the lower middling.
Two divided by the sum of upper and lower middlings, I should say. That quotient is 0.152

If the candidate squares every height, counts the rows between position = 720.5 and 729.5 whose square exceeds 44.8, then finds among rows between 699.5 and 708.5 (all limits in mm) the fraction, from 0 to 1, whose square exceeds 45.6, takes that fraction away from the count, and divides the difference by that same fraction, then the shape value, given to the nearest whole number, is 8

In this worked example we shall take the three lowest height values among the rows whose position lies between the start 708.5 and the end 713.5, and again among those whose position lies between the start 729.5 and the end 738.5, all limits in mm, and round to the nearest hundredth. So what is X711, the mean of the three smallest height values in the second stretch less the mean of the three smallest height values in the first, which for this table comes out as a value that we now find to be -0.50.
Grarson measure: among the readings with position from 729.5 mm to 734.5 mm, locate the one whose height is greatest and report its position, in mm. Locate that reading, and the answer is 731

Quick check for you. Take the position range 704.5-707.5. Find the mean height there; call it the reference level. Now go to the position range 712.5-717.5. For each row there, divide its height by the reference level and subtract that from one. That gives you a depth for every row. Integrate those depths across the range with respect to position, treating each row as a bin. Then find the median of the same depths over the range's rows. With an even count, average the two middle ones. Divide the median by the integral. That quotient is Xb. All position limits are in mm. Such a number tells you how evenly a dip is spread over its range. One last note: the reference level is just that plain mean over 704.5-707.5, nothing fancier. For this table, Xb 0.23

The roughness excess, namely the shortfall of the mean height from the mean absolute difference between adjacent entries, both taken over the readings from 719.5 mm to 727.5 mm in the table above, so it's -6.33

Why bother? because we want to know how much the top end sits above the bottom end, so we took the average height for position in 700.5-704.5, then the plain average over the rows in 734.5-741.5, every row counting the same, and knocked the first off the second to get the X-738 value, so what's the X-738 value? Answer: -0.24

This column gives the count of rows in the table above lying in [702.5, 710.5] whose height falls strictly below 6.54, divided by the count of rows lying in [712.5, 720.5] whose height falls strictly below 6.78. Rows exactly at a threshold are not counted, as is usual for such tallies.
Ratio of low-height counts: 0.50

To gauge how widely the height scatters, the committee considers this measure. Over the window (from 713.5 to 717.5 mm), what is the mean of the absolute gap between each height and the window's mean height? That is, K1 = 0.123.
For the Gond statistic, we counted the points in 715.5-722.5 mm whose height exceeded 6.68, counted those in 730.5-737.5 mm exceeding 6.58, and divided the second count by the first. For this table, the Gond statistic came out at 1.00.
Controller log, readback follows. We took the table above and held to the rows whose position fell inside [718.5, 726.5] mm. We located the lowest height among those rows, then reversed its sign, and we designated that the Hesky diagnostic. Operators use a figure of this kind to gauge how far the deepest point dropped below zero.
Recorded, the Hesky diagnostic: -6.25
